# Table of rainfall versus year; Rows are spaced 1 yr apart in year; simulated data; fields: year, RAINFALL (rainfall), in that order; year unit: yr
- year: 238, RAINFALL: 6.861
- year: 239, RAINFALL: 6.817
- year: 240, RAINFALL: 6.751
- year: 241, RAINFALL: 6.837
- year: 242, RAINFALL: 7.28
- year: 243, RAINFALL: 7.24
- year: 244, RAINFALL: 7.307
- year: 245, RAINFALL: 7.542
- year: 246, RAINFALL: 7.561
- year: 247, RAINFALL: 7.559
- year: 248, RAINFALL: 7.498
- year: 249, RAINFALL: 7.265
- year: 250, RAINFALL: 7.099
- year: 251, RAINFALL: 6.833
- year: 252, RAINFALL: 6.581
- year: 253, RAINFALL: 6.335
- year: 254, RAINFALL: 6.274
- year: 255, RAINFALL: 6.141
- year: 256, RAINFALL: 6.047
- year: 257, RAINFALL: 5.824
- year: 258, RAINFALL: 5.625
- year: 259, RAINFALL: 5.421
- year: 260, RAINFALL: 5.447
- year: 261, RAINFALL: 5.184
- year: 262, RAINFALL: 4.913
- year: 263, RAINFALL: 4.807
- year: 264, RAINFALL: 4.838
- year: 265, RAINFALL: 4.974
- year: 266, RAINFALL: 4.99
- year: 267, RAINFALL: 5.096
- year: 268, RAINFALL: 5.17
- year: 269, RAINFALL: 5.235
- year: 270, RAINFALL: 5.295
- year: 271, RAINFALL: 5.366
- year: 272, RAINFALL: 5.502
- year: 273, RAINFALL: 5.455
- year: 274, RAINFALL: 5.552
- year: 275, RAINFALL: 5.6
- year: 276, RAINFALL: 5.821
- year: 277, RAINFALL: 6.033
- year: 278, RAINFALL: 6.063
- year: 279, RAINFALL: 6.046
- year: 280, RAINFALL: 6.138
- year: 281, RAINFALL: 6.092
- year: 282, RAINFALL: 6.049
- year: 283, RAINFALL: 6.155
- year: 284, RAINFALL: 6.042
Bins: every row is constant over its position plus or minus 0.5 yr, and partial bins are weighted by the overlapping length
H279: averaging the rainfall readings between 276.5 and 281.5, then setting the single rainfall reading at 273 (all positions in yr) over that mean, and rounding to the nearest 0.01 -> 0.90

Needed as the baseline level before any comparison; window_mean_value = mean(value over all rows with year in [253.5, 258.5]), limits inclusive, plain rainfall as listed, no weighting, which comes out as 5.98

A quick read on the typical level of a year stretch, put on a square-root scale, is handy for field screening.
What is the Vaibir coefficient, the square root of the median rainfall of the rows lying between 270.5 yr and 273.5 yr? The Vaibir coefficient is 2.34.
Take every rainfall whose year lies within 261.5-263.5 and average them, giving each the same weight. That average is 4.86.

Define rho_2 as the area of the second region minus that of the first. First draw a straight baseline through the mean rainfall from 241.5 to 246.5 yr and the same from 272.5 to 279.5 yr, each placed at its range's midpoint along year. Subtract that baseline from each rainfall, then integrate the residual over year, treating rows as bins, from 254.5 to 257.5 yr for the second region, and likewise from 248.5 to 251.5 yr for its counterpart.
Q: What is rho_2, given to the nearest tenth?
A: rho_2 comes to -2.3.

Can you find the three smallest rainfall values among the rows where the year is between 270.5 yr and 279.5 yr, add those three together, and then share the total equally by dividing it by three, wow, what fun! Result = 5.4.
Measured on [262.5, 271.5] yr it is 4.9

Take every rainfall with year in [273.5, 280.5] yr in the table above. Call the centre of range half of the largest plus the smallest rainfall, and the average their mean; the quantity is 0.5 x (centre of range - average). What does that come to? -0.024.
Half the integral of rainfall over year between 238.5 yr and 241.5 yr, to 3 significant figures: 10.2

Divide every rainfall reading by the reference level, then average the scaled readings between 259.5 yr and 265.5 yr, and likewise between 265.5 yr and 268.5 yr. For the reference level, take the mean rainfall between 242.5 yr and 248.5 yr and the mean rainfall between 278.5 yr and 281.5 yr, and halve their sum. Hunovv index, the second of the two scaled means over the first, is 1.01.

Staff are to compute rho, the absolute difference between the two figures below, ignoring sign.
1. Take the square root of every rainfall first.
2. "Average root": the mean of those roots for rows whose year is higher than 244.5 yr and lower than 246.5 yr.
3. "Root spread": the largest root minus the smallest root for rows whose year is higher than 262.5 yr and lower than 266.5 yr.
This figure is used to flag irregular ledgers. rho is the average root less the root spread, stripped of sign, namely 2.71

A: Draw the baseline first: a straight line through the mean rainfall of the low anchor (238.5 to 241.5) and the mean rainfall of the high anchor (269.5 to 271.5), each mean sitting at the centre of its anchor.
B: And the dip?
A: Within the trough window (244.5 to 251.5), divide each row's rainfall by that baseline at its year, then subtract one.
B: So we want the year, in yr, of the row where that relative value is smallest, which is 251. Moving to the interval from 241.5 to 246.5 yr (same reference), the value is 242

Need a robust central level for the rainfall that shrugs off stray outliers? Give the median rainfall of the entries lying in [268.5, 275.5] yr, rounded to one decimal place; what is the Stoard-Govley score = 5.5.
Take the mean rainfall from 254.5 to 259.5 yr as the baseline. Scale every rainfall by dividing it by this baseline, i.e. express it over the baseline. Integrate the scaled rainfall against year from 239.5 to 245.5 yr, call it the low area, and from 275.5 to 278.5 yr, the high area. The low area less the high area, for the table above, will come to 4.3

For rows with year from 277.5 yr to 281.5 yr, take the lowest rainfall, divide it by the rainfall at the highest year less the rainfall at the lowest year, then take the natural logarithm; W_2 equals 5.34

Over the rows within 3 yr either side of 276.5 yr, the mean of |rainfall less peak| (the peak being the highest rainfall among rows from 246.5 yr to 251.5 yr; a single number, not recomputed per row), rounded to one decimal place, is 1.7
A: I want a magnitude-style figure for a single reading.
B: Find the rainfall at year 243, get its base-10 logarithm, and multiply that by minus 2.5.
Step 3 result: -2.15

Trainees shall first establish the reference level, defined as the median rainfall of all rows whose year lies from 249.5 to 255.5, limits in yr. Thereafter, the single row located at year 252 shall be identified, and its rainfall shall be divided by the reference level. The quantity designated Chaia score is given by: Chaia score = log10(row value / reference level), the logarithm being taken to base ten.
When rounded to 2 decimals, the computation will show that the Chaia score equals 0.01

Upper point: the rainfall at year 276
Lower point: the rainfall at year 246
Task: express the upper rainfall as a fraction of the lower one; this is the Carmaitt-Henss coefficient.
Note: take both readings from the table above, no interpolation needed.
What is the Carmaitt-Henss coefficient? 0.77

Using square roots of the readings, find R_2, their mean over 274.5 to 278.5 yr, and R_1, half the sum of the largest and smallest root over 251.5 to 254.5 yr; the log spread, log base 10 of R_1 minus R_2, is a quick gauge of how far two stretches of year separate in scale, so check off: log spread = -0.96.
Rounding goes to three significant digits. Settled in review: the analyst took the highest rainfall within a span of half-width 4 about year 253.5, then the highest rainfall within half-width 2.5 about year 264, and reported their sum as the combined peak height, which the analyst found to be 12.1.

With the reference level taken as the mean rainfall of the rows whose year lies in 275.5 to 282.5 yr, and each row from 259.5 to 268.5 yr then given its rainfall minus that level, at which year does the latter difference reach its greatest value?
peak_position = 260 yr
